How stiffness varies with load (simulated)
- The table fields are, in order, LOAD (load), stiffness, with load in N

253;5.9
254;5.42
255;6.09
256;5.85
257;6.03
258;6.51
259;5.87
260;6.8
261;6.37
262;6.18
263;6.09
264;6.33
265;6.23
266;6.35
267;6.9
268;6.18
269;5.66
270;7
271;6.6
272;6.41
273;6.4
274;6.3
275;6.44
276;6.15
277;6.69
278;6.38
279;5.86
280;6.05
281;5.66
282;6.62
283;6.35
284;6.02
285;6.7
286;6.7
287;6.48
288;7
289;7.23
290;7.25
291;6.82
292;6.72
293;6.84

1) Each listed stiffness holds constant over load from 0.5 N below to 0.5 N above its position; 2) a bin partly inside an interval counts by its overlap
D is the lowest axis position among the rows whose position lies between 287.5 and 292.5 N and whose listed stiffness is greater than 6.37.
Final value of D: 288 N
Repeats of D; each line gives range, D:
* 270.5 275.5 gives 271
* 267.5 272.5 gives 270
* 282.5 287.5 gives 285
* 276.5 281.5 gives 277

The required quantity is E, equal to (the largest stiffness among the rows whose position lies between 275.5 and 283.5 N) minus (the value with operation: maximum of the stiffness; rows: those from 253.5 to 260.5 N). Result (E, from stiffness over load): -0.1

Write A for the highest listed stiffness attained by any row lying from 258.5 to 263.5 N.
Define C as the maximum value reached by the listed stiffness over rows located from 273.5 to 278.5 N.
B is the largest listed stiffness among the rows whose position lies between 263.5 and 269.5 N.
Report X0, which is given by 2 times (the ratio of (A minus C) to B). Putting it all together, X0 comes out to 0.03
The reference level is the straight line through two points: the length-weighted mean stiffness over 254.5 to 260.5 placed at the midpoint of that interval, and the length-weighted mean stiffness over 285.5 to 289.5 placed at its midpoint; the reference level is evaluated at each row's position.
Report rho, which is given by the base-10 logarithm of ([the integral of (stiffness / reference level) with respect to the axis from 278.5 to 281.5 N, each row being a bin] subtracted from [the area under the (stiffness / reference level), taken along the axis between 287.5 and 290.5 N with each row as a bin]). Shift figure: -0.3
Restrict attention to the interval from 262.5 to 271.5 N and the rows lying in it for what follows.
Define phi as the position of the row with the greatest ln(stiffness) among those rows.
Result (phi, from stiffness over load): 270 N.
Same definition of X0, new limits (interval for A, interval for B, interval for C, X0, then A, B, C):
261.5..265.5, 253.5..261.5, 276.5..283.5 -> -0.11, 6.33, 6.8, 6.69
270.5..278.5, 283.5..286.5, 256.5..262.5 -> -0.03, 6.69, 6.7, 6.8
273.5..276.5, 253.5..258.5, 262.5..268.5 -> -0.14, 6.44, 6.51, 6.9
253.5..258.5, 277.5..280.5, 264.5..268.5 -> -0.12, 6.51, 6.38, 6.9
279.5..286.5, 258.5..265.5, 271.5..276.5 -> 0.08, 6.7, 6.8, 6.44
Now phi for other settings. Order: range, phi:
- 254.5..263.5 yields 260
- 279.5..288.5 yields 288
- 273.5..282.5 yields 277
